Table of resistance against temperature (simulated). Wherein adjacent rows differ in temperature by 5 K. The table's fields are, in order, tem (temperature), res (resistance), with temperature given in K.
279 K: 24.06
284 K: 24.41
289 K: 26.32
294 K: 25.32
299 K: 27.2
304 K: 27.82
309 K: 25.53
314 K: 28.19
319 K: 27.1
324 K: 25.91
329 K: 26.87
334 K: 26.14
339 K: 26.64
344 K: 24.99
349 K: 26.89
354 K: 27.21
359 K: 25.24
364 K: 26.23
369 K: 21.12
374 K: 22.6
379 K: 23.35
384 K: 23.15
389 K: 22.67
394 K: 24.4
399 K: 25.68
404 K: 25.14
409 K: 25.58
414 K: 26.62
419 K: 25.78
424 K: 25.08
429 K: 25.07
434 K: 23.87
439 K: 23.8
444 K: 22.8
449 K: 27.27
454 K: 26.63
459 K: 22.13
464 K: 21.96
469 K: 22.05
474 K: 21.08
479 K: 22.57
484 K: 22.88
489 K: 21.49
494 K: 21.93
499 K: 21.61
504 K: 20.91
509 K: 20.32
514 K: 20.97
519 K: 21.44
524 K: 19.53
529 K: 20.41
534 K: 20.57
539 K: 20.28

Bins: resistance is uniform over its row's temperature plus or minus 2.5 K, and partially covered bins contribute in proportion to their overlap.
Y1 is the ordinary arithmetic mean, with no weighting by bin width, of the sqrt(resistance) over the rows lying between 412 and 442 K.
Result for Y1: 5.00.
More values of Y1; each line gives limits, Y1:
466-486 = 4.71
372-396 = 4.82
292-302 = 5.12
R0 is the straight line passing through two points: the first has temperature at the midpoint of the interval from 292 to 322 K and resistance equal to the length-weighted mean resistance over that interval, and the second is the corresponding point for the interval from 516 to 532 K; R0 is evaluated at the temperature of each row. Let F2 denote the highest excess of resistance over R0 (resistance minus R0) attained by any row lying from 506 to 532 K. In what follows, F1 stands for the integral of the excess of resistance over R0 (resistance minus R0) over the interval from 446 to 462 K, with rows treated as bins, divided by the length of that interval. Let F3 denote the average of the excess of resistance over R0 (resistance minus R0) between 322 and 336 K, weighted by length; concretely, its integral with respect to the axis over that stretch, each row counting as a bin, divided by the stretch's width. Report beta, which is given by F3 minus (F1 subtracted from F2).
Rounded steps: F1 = 2.6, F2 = 0.8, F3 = 0.1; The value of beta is 1.9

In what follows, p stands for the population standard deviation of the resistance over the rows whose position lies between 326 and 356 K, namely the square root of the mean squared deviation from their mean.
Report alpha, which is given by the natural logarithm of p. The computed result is -0.3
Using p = 0.73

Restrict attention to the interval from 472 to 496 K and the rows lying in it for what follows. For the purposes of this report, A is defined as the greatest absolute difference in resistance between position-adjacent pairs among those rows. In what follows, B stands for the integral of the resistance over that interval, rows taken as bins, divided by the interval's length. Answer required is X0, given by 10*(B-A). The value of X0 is 205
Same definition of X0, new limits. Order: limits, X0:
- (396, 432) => 245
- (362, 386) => 181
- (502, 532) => 187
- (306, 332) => 241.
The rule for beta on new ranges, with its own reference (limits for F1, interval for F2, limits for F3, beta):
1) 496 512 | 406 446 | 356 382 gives -4.3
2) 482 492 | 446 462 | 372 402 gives -4.8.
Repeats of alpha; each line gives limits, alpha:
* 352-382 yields 0.8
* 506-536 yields -0.5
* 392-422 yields -0.4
